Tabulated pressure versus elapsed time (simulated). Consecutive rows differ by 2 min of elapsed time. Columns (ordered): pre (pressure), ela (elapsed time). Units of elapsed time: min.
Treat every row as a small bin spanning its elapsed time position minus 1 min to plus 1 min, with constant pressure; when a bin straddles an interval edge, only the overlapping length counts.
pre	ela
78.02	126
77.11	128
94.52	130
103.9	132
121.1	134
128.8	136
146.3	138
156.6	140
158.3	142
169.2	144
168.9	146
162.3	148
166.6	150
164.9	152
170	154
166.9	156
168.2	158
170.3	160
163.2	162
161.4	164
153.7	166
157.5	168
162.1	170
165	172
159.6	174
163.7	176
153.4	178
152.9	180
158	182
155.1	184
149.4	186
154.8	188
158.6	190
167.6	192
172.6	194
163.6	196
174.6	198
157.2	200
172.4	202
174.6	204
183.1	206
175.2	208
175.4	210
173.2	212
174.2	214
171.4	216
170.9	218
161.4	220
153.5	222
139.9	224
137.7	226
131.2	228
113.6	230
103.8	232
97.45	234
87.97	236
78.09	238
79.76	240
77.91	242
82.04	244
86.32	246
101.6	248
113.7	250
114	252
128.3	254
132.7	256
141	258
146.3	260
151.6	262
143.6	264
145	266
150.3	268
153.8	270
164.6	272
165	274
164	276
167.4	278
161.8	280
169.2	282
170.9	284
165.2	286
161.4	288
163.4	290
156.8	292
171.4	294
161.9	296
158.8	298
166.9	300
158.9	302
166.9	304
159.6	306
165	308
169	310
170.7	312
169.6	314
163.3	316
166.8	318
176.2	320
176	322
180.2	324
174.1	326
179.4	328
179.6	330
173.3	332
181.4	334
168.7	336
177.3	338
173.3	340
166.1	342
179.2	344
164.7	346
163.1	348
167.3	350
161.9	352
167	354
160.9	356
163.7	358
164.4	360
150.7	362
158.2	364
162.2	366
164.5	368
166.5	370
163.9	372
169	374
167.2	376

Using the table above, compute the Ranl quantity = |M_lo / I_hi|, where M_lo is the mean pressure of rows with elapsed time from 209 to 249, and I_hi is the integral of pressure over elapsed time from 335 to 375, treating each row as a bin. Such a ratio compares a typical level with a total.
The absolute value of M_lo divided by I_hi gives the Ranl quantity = 0.019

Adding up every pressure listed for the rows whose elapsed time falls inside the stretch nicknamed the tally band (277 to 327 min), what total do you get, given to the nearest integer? 4171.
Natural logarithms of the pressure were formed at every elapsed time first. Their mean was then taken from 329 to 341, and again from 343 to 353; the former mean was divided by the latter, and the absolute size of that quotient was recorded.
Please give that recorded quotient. 1.01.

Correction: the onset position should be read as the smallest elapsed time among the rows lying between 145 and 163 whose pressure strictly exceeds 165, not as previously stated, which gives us 146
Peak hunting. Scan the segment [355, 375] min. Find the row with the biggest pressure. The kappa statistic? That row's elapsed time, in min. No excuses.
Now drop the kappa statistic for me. 374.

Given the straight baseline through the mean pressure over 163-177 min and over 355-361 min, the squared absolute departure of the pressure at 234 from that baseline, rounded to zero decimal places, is 4077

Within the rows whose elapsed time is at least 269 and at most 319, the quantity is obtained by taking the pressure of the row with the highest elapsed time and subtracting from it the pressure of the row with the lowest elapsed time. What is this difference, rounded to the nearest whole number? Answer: 13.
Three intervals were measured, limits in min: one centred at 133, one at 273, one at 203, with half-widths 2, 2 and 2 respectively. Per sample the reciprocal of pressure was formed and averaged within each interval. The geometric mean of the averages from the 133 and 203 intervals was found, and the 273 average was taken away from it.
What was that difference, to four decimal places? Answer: 0.0011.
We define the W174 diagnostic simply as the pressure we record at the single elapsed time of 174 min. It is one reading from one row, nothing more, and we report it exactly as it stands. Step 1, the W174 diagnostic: 159.6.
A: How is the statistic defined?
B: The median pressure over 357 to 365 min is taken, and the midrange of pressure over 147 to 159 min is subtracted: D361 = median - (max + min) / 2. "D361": -5.2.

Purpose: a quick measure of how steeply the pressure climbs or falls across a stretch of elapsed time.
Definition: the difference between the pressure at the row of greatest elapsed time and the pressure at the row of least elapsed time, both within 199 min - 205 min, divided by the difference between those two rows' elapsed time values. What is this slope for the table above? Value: 4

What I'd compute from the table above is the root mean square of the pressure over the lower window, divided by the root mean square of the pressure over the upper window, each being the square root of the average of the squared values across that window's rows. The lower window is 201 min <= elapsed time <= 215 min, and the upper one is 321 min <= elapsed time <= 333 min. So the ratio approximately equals 1.0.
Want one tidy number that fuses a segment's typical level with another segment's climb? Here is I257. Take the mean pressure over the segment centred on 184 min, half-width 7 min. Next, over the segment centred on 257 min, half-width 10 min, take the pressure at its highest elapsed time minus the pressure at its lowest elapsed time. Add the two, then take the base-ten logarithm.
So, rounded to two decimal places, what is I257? 2.30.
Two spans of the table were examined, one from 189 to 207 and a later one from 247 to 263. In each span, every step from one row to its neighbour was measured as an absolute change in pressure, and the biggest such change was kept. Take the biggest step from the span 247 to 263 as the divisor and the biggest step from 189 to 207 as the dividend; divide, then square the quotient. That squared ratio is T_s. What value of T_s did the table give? 1.5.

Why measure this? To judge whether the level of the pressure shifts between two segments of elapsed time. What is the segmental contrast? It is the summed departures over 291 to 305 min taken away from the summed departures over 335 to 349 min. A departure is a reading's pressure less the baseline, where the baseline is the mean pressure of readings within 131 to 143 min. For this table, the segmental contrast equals 51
